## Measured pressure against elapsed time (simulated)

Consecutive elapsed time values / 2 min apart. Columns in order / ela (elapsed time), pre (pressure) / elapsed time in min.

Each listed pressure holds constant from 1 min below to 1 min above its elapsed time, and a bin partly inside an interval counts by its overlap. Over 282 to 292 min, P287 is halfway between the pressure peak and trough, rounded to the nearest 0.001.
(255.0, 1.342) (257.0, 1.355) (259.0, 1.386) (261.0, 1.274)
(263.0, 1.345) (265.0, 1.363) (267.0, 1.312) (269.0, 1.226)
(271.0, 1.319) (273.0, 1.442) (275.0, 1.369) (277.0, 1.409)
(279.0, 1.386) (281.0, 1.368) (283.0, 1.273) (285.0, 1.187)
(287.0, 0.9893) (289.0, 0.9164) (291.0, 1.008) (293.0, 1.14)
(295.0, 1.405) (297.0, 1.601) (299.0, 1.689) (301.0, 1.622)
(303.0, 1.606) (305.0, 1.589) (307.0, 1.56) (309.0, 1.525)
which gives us 1.095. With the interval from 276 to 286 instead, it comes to 1.298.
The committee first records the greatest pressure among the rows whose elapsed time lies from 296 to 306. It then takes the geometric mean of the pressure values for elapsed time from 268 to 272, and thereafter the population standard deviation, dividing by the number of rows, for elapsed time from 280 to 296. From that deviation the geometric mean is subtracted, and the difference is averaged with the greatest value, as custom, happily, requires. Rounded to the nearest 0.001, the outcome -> 0.293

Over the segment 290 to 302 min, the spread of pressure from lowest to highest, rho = 0.68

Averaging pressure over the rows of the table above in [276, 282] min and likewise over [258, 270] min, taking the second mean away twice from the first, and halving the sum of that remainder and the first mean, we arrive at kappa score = 0.07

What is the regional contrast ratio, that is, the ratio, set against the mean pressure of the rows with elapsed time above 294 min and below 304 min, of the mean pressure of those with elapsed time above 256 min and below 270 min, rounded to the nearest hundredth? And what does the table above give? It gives 0.83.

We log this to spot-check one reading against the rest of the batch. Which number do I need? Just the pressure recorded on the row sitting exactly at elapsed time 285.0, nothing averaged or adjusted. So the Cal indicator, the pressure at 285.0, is 1.187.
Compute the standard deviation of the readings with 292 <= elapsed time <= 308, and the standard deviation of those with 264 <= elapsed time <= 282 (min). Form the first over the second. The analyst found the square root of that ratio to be 1.67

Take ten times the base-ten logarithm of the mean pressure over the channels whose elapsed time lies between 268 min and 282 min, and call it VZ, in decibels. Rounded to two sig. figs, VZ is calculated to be 1.3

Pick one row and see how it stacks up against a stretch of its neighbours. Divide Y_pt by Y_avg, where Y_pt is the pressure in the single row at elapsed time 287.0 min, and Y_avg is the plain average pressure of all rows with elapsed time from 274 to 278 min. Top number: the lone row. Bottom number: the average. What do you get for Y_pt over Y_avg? 0.71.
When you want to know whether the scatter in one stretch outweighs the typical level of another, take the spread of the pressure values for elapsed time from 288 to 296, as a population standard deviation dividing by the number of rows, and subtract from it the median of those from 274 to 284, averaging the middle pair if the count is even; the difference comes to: -1.18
